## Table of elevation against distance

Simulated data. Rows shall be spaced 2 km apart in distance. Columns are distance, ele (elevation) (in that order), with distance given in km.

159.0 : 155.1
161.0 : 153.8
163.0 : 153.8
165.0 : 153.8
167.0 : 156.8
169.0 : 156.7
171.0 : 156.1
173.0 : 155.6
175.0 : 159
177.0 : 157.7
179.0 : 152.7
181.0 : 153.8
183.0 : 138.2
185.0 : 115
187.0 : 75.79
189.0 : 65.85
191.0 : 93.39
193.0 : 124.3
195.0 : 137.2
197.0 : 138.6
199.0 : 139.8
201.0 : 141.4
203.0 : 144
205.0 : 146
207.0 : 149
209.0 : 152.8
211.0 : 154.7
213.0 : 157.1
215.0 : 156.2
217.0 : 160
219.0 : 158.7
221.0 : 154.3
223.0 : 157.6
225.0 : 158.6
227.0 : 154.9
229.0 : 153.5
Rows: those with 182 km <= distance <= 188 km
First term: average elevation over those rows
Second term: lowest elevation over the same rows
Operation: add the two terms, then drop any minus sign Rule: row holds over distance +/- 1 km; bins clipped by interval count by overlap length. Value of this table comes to 185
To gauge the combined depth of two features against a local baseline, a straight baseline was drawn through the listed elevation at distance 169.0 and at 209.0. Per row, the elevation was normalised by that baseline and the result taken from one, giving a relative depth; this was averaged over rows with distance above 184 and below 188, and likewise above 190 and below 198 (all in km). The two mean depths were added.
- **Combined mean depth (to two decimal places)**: 0.58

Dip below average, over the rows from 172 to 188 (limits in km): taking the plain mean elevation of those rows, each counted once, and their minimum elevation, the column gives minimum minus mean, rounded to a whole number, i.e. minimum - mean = -63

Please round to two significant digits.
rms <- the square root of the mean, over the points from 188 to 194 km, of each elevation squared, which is 97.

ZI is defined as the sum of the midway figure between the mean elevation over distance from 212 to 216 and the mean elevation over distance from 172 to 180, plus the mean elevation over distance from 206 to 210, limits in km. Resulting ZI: 307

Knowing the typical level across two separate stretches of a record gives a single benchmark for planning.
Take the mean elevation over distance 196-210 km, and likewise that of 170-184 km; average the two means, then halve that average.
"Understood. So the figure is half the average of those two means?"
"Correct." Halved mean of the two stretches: 74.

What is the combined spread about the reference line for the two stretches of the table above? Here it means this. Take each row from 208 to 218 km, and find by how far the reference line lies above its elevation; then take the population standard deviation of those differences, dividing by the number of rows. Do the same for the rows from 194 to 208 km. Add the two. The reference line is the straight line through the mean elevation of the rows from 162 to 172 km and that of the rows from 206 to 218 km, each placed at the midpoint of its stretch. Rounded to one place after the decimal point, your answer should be 6.4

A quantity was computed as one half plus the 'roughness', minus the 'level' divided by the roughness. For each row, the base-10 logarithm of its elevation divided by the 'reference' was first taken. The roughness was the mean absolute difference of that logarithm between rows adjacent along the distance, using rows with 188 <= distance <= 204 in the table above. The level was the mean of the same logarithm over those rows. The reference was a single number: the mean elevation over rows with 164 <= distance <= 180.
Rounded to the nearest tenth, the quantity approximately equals 2.9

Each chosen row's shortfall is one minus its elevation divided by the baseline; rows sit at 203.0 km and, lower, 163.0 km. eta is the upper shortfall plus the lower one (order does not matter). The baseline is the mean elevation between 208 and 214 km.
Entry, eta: 0.08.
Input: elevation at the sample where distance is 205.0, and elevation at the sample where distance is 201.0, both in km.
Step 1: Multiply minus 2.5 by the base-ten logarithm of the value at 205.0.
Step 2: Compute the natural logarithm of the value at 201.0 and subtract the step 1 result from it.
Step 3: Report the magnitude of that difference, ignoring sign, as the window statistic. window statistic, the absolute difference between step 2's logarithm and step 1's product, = 10.36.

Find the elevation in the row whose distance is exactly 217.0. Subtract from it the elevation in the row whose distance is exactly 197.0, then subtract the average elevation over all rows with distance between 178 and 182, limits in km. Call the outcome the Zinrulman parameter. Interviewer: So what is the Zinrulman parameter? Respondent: -132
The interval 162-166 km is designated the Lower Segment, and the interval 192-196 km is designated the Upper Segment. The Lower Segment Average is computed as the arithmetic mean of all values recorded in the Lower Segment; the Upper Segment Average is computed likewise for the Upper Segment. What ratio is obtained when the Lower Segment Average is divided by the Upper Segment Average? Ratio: 1.18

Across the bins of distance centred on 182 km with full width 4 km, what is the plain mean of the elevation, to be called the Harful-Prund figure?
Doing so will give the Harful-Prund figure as 146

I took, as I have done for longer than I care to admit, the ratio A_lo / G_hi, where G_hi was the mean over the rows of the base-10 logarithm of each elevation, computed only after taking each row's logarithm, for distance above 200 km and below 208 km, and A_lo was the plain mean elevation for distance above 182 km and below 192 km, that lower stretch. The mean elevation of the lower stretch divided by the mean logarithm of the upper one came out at 45.2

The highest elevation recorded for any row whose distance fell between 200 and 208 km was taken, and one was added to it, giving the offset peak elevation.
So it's 150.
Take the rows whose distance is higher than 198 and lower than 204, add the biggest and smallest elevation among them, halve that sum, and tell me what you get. 142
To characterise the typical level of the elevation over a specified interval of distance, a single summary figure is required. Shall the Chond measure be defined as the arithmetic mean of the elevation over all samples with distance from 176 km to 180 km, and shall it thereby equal 155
